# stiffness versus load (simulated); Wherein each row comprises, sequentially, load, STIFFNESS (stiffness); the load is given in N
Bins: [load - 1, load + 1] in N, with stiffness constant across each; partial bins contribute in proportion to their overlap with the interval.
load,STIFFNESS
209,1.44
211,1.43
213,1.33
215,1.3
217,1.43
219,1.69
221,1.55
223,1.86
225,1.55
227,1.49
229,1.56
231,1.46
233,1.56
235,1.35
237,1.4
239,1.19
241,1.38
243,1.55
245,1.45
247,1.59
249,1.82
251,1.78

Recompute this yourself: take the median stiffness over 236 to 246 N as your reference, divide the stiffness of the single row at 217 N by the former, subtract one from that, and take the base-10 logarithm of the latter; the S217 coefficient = -1.67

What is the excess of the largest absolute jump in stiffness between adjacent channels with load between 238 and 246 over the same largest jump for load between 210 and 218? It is 0.06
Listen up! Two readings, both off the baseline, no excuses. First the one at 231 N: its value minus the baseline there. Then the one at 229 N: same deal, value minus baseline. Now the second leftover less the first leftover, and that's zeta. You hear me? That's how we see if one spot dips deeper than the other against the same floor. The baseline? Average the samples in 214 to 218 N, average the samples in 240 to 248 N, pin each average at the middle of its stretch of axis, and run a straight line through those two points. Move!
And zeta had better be 0.11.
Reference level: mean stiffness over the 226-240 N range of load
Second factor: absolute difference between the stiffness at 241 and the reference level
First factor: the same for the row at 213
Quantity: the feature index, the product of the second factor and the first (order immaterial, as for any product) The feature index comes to 0.0050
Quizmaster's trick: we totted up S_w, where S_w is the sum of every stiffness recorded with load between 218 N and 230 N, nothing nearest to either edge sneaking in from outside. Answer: 9.7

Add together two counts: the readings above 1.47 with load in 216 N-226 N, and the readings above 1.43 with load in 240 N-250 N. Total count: 8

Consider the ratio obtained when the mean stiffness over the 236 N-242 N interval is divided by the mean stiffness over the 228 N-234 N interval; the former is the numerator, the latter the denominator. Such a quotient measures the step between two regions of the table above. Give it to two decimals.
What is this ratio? 0.87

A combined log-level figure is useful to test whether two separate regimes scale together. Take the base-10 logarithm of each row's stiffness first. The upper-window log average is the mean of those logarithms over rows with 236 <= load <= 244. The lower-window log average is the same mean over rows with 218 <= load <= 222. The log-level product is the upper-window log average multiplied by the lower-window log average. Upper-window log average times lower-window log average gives 0.029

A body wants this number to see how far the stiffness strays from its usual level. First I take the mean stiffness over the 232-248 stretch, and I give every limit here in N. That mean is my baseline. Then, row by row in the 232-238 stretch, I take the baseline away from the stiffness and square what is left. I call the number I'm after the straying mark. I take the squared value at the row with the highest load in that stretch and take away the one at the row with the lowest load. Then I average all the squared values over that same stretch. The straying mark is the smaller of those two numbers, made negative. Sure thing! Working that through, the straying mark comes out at 0.015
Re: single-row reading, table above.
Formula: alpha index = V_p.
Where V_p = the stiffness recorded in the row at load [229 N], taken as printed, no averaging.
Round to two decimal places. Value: 1.56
